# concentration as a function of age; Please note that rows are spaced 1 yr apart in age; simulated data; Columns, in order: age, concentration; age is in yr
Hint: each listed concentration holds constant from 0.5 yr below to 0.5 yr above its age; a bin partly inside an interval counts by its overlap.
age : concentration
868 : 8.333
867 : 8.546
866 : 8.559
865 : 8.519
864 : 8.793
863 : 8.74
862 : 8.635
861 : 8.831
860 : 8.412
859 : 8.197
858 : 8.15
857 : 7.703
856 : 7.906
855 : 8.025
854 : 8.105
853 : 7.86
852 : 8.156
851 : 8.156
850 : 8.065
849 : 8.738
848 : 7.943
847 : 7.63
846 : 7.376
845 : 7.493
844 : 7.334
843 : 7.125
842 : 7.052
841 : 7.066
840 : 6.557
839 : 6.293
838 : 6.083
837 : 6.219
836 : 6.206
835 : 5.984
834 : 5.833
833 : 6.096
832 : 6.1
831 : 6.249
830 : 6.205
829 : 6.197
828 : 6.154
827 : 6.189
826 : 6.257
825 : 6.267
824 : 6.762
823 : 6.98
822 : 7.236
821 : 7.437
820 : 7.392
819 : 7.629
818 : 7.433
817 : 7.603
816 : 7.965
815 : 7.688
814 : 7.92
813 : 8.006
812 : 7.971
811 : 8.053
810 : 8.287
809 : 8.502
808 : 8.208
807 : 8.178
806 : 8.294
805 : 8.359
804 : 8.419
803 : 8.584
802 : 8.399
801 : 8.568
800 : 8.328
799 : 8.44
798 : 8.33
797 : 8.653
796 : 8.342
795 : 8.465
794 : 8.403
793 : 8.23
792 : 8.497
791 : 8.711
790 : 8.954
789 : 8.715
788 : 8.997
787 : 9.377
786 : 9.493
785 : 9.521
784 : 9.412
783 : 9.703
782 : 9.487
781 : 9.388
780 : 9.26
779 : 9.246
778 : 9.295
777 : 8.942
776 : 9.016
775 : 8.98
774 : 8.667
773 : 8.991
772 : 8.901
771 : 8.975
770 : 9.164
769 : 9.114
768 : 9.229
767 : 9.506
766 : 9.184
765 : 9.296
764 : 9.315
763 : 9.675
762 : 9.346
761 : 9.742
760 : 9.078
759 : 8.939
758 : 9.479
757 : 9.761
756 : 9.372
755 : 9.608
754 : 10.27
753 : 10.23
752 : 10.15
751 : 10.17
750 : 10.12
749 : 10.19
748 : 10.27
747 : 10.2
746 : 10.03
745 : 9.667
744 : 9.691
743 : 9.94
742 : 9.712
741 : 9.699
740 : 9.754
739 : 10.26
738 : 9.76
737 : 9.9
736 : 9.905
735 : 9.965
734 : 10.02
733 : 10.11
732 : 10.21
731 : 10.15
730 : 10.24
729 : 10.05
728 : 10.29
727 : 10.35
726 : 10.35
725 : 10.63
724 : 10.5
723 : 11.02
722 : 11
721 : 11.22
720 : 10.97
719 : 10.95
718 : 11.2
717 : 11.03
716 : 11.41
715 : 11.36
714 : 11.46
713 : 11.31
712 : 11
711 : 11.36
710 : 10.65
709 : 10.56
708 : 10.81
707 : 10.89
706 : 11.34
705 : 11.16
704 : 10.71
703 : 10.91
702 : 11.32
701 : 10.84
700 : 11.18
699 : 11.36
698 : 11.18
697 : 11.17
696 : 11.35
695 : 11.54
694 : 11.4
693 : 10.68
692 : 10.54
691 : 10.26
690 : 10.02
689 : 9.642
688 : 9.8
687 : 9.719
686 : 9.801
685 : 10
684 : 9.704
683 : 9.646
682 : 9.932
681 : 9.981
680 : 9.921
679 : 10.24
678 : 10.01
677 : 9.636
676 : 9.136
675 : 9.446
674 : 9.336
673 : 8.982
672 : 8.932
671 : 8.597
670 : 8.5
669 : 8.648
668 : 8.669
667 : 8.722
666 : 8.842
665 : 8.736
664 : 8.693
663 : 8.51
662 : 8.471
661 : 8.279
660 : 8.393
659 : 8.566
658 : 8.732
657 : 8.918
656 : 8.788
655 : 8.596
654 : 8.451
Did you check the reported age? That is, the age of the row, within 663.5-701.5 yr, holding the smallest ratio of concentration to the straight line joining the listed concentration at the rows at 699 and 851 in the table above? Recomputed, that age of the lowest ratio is 670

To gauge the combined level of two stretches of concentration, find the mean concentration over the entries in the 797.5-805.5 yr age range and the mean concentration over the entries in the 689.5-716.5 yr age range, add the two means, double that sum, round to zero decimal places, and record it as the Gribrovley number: 39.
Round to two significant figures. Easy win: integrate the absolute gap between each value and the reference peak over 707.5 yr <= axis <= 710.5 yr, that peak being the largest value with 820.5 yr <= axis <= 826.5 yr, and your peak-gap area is 9.7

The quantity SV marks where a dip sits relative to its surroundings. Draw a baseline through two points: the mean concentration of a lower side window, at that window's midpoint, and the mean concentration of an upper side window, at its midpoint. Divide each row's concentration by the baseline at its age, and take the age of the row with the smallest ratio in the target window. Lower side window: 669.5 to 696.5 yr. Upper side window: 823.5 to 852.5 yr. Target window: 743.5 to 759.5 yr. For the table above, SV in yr 759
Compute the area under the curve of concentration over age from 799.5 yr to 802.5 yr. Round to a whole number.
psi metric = 25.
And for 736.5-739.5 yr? 30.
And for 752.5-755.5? 30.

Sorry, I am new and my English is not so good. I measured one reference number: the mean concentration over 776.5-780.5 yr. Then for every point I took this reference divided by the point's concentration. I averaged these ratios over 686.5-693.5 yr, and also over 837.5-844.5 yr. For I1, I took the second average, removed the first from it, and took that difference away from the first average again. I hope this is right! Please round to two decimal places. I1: 0.46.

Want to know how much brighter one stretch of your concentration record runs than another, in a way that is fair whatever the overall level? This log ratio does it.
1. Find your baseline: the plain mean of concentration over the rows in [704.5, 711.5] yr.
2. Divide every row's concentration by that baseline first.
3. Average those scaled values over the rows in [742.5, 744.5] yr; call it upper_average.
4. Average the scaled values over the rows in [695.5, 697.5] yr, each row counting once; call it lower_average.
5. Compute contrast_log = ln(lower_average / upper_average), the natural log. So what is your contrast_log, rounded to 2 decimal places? 0.14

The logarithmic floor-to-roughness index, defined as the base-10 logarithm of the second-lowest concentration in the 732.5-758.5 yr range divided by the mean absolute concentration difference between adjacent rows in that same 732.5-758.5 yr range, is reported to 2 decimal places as 1.73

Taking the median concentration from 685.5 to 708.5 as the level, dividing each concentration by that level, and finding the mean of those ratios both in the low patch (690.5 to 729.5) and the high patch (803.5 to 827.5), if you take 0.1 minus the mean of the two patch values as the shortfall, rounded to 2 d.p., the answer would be -0.75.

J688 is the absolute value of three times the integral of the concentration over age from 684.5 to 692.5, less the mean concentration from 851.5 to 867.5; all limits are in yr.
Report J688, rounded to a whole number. 231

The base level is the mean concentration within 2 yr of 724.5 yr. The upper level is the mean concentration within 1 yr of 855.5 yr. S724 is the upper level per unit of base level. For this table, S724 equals 0.75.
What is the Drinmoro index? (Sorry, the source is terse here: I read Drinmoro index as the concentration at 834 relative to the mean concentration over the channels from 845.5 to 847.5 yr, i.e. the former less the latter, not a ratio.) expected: -1.7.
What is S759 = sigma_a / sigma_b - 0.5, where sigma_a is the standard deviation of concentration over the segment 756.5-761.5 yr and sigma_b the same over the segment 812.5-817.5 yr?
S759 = 1.6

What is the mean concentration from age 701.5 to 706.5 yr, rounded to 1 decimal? 11.1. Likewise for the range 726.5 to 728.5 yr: 10.3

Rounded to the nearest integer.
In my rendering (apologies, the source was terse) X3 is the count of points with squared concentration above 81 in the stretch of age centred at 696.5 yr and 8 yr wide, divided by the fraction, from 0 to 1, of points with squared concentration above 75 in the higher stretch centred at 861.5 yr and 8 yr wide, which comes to 21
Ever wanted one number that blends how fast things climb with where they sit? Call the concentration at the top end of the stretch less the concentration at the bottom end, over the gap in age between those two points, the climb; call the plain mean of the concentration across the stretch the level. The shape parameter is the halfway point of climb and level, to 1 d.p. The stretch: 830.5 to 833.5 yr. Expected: 3.0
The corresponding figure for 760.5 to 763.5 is 4.8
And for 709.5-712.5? 5.6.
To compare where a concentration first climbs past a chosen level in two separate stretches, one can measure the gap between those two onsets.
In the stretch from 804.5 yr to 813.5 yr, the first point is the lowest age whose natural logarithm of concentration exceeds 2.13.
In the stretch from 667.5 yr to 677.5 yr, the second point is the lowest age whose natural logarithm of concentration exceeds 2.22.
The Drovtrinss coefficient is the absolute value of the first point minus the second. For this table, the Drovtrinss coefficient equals 135 yr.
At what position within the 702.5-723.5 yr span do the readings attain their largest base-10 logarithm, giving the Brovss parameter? 714 yr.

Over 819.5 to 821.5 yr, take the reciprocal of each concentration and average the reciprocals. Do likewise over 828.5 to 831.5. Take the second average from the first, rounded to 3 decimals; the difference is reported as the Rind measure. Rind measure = -0.026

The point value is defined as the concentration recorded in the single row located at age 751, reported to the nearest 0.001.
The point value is 10.170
